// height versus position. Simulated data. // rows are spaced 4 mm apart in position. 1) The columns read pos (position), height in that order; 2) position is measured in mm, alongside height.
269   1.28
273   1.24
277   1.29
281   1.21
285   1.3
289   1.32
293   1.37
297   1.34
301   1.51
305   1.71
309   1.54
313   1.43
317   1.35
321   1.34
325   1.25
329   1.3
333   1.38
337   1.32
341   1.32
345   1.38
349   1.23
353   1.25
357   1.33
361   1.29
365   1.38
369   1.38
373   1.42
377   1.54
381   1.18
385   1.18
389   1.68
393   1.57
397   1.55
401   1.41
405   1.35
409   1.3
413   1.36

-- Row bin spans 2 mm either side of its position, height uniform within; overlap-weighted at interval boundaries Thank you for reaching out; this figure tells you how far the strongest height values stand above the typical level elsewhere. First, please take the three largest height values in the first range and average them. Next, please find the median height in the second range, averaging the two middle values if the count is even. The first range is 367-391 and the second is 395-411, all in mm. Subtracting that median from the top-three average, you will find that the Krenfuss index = 0.17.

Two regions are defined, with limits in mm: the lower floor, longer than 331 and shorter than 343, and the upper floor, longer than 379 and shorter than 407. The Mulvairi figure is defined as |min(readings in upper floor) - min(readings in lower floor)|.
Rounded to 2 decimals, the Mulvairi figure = 0.14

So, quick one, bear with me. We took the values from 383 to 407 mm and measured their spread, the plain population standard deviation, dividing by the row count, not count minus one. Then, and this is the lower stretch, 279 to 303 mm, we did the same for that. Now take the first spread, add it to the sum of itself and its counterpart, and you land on 0.42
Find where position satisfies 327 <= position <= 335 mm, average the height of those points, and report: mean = 1.34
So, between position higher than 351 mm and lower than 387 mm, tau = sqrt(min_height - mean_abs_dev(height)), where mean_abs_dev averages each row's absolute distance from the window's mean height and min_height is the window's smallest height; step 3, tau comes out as 1.04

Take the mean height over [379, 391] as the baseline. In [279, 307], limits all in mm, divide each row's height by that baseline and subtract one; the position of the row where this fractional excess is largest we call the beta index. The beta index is 305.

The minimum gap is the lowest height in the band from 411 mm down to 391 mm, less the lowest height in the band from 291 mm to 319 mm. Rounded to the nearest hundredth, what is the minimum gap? -0.04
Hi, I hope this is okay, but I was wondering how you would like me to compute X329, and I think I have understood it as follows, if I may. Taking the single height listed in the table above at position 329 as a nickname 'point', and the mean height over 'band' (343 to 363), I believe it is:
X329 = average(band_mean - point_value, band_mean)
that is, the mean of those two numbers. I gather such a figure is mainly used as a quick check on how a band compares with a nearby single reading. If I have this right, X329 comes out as 0.65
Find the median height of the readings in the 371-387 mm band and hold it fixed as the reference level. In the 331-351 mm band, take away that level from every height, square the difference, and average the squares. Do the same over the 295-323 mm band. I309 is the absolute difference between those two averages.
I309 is 0.038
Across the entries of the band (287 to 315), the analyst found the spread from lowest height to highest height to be 0.39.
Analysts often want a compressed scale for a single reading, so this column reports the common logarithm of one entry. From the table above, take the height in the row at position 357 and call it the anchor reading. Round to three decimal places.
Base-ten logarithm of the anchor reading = 0.124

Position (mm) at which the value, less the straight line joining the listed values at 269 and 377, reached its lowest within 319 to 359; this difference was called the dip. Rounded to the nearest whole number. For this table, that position 349 mm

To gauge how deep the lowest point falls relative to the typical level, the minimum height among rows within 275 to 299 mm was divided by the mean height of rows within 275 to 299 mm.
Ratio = 0.93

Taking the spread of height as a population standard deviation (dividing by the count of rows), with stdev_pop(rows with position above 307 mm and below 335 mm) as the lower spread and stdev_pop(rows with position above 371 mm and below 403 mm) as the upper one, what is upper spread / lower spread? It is 2.0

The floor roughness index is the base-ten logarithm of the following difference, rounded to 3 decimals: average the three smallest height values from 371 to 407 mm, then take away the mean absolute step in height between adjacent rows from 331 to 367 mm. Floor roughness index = 0.070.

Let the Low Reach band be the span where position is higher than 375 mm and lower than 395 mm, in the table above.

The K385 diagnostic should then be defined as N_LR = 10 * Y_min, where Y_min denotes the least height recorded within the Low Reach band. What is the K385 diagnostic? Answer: 11.8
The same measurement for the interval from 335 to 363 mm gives 12.3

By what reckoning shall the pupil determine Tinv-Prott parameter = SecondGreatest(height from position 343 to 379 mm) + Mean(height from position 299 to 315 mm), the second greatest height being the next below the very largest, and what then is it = 2.97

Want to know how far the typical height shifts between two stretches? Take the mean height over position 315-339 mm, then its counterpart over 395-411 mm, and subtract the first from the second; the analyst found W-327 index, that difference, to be 0.08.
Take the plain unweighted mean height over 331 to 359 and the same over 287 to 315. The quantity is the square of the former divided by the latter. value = 1.19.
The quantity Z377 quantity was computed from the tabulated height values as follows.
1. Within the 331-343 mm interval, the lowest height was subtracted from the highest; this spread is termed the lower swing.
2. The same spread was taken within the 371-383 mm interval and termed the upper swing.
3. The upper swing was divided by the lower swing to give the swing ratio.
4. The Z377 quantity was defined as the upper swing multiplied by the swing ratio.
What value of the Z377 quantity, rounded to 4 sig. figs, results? 2.160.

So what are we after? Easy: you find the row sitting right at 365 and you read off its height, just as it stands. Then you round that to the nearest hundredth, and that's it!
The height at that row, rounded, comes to 1.38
